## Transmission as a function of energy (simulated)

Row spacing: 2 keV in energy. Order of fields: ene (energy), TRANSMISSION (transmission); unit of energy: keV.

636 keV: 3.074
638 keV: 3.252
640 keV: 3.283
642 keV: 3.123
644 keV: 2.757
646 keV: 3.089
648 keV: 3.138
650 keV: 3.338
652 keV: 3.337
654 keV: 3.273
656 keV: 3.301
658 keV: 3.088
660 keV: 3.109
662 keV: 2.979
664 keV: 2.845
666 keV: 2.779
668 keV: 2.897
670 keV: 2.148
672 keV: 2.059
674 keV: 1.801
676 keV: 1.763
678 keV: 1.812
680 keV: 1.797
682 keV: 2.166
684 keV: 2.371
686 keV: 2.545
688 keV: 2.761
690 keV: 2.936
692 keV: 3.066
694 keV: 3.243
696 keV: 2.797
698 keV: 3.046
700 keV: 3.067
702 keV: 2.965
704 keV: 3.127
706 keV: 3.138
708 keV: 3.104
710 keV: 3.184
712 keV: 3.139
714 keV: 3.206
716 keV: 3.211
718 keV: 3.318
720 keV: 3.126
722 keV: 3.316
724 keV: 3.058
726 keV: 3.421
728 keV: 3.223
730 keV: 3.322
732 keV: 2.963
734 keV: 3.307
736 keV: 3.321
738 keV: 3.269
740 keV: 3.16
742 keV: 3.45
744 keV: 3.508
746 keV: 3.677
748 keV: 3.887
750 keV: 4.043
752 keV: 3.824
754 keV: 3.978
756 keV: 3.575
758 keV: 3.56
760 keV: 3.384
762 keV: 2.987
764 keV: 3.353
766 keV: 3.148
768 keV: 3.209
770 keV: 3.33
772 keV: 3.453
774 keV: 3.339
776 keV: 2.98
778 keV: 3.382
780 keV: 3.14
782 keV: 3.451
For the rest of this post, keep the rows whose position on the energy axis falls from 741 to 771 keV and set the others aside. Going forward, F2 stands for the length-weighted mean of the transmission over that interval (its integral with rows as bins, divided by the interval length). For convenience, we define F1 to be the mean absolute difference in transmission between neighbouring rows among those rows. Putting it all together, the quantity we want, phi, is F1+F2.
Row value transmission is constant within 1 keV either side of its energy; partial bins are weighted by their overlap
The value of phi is 3.7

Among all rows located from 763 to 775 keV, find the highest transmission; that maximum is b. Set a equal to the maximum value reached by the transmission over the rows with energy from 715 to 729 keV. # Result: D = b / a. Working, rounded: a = 3.421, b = 3.453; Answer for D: 1.01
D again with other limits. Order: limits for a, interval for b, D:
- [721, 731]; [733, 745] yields 1.03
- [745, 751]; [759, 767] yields 0.84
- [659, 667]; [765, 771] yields 1.07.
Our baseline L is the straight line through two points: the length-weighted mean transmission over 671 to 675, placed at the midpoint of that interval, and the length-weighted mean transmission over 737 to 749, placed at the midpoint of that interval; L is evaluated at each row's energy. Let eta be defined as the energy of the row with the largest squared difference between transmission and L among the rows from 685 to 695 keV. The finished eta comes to 694 keV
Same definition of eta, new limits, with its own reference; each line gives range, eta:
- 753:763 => 762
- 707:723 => 710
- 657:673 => 658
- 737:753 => 750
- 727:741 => 732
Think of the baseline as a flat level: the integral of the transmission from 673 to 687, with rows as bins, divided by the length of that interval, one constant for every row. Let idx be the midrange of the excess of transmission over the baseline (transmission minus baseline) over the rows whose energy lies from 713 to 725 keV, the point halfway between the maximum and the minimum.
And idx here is 1.15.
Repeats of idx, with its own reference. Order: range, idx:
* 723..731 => 1.20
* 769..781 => 1.18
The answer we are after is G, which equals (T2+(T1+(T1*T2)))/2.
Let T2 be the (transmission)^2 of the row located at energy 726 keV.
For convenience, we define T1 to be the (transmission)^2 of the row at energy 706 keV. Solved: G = 68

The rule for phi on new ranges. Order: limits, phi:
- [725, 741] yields 3.4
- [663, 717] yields 2.9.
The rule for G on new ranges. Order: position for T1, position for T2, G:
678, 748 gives 34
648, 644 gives 46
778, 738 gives 72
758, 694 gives 78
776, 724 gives 51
